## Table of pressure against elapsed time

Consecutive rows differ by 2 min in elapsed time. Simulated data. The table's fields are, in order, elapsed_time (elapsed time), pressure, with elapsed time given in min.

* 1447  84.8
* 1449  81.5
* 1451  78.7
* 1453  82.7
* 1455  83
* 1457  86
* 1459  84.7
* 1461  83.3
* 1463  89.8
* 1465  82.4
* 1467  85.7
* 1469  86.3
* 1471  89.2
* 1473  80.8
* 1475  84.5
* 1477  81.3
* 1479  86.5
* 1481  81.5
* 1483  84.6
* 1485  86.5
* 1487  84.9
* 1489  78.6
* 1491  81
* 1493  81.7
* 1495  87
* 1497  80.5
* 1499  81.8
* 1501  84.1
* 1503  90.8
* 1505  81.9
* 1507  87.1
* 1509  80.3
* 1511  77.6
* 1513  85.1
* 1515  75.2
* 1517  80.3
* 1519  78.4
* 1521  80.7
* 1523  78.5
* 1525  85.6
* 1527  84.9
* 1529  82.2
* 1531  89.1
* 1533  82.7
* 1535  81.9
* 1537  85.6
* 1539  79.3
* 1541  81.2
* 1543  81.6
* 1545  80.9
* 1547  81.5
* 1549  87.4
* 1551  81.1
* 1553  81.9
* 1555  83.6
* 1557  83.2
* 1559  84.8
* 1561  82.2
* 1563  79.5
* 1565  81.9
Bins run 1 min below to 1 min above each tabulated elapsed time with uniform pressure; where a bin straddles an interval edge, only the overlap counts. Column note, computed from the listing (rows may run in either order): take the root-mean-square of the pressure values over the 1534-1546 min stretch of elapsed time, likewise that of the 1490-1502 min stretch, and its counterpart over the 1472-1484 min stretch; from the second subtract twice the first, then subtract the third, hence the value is -164.1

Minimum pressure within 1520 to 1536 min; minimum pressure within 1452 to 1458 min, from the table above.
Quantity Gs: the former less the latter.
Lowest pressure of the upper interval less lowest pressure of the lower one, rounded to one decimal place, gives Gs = -4.2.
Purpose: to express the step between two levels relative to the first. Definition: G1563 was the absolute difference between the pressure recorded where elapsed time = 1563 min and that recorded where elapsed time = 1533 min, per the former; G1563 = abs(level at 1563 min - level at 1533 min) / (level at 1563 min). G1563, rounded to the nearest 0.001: 0.040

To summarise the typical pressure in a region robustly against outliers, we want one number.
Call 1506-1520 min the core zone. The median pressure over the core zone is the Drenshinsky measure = 80.3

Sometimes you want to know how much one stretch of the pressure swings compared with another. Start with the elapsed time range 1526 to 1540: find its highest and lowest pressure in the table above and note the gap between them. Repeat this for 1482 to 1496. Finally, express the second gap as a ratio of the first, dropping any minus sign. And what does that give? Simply 0.86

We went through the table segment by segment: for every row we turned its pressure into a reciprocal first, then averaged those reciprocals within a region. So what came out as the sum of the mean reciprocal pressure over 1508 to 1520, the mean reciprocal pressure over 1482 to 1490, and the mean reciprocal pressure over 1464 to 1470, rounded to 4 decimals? 0.0364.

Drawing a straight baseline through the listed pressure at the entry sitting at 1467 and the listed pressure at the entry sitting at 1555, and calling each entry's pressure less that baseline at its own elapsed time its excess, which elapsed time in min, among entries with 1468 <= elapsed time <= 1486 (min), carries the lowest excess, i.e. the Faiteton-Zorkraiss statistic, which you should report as 1473 min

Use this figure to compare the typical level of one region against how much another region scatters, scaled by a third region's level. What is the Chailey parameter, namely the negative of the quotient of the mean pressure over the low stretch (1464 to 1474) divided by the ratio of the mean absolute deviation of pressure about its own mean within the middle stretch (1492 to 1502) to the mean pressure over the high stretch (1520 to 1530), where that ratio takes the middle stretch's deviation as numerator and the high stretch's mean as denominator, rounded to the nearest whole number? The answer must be -3455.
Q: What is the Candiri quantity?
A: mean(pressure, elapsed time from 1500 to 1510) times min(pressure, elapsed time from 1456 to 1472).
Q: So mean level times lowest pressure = 6991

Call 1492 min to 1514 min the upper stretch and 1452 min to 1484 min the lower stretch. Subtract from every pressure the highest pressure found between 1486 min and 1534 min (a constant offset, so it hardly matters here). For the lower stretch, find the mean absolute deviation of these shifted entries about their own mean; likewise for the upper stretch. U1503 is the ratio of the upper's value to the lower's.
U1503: 1.47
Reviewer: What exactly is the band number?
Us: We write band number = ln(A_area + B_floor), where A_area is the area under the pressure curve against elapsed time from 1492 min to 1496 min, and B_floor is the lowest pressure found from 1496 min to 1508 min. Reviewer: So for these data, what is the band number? 6.0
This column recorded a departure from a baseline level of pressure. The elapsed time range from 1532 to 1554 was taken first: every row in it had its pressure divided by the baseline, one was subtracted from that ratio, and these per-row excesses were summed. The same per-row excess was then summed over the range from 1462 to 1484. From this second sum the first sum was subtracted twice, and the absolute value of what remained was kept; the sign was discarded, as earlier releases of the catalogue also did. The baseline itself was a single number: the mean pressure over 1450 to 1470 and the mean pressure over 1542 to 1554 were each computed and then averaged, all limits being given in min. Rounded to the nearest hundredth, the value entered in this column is 0.47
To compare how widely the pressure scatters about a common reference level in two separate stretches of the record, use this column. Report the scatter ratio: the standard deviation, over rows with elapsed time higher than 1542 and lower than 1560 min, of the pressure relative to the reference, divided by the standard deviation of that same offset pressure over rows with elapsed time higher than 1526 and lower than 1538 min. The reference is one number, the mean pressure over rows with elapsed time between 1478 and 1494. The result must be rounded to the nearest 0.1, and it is 0.8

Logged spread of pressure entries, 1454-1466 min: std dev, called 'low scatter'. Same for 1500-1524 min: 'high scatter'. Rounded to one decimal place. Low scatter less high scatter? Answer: -1.7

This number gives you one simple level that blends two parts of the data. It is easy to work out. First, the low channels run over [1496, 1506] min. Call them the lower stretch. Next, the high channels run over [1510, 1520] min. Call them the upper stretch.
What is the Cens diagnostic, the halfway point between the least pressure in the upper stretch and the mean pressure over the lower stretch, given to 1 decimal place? 79.5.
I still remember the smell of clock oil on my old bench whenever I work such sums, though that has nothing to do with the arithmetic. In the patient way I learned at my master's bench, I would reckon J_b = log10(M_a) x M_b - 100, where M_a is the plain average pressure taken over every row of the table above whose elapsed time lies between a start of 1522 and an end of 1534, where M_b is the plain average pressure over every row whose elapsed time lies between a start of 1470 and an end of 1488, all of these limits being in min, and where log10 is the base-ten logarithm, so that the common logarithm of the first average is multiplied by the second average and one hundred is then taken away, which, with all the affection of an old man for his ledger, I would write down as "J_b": 62.4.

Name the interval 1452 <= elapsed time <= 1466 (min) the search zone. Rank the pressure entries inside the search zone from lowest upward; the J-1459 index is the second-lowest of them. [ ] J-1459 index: 82.7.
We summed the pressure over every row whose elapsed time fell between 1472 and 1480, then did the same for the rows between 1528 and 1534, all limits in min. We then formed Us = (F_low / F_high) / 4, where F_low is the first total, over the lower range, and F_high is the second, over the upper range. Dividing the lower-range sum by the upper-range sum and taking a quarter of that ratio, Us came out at 0.33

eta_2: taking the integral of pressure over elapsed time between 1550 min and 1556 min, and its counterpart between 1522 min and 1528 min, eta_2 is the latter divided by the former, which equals 1.01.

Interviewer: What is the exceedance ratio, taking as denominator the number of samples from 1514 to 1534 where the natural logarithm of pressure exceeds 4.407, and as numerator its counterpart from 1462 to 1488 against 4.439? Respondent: 1.4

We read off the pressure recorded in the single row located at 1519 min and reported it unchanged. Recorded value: 78.4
